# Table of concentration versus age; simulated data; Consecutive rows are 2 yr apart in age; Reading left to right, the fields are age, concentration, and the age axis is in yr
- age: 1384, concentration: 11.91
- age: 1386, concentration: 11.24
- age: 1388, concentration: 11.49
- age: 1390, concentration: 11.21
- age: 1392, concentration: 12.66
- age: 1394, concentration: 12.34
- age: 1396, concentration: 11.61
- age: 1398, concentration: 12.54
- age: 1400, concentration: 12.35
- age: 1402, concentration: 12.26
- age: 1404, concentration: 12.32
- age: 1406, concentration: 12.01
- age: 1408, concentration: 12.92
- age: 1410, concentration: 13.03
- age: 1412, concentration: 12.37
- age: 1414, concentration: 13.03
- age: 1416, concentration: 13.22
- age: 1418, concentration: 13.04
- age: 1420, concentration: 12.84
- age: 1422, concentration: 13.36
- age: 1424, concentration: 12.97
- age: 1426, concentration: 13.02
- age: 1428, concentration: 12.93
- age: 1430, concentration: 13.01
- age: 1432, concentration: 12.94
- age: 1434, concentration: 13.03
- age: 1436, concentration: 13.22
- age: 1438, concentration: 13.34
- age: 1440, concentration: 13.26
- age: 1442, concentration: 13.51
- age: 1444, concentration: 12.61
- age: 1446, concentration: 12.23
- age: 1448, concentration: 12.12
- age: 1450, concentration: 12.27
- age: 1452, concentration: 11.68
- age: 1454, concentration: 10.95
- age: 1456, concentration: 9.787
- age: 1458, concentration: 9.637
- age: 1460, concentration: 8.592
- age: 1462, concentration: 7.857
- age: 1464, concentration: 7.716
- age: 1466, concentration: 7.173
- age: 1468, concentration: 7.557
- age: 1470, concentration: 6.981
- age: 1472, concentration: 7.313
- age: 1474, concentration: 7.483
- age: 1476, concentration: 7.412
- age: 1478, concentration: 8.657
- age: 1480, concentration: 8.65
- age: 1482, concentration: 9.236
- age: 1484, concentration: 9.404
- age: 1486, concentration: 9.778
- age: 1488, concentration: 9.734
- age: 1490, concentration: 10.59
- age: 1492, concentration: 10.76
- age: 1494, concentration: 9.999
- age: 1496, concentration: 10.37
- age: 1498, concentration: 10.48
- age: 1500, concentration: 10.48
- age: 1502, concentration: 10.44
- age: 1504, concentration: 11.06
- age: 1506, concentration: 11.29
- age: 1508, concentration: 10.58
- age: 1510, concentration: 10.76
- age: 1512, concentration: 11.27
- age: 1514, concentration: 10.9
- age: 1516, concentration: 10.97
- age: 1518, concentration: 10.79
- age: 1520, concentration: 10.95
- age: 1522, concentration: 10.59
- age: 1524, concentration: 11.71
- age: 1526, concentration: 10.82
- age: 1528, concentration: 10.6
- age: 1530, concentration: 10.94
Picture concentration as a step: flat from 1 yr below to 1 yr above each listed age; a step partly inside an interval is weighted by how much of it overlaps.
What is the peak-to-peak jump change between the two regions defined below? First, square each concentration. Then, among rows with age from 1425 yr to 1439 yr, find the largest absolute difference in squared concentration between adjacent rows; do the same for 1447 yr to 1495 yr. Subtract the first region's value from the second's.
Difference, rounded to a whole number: 19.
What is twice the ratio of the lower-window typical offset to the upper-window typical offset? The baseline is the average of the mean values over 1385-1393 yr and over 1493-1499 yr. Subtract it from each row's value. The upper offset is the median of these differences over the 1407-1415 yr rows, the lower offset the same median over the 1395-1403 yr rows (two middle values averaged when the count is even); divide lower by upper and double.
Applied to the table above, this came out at 1.3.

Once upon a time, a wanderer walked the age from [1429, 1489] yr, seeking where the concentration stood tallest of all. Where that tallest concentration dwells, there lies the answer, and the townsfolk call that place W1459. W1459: 1442 yr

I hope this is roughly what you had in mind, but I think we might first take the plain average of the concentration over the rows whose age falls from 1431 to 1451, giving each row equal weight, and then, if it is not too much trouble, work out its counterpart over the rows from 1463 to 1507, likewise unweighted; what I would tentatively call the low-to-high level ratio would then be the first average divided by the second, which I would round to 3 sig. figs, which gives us 1.40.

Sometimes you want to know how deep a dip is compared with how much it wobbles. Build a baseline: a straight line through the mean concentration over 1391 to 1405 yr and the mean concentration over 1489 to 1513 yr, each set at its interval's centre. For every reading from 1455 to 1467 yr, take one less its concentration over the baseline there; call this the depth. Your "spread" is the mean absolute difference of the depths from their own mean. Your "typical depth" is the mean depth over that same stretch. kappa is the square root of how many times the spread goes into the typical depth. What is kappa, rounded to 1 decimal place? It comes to 1.8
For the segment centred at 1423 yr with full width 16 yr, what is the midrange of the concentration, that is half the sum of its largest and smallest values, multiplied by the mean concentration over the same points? 171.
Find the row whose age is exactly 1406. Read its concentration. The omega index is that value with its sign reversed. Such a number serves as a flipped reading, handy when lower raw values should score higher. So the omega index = -12.0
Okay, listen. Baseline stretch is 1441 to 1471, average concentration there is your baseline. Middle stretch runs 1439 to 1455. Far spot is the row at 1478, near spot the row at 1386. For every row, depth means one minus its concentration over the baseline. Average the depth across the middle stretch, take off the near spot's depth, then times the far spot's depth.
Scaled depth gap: -0.015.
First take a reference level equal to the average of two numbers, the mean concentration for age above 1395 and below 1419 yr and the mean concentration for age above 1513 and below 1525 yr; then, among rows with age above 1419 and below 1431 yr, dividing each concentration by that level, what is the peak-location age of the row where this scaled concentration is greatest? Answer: 1422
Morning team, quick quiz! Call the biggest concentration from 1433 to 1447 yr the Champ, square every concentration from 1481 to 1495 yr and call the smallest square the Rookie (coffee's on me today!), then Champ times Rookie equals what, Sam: 1152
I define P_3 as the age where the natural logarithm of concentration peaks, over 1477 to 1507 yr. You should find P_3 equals 1506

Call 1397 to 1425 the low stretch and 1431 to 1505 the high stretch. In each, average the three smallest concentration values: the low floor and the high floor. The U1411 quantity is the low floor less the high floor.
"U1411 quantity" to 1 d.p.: 5.0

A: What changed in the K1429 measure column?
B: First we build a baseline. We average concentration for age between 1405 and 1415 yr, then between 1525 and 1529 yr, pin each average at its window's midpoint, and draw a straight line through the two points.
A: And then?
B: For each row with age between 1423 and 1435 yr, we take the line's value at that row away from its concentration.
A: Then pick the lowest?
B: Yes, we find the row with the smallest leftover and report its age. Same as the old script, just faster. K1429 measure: 1424 yr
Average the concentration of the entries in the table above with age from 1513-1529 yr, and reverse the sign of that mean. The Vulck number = -11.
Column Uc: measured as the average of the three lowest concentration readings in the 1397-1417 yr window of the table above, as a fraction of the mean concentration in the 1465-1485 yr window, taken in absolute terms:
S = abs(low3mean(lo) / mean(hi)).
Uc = 1.53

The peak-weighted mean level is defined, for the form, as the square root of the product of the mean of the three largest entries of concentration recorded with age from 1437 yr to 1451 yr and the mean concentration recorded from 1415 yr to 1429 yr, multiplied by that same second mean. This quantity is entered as 172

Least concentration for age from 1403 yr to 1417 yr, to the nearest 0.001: 12.010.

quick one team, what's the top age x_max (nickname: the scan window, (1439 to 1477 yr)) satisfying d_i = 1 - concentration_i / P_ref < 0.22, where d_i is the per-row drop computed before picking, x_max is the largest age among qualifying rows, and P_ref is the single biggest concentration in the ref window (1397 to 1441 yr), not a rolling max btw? 1454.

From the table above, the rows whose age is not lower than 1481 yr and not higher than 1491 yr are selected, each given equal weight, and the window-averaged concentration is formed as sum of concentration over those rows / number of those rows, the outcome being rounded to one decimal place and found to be 9.7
